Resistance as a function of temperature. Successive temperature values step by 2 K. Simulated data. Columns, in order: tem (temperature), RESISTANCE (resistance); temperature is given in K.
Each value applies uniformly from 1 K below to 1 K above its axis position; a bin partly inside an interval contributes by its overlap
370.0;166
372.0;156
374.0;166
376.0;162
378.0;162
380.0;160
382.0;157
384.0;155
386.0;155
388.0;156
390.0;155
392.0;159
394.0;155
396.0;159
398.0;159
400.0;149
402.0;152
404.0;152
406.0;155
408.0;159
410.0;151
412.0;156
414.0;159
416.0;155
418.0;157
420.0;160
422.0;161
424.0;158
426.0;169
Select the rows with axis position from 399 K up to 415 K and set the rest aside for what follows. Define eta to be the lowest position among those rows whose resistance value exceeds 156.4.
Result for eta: 408.0 K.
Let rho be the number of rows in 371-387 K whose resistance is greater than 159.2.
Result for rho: 4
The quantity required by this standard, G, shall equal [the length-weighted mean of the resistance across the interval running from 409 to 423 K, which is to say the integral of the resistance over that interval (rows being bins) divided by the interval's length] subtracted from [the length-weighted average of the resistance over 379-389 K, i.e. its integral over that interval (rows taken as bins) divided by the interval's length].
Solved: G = 0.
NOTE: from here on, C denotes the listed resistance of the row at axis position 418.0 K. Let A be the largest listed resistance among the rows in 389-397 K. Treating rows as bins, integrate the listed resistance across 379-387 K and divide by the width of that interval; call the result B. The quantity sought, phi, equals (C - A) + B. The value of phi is 155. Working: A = 159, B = 157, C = 157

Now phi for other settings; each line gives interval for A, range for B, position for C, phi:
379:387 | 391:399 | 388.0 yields 154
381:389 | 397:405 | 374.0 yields 162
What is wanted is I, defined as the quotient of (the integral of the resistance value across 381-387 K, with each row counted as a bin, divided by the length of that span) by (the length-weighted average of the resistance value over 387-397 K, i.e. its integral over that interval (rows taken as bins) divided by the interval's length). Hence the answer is 0.993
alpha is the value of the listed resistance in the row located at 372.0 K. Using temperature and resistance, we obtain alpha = 156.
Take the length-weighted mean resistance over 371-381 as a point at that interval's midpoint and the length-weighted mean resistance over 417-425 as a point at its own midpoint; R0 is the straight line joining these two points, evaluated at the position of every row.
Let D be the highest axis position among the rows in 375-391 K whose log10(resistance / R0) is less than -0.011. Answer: 390.0 K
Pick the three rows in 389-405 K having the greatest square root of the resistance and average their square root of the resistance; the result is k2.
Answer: 12.6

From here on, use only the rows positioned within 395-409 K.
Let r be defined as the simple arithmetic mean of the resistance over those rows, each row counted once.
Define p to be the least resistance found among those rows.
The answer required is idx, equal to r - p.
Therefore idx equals 6.0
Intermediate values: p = 149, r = 155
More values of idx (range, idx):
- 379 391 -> 1.3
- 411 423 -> 3.0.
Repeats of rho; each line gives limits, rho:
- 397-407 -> 0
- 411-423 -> 2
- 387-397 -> 0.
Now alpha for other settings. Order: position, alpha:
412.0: 156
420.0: 160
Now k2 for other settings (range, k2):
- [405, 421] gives 12.6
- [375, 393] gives 12.7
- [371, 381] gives 12.8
